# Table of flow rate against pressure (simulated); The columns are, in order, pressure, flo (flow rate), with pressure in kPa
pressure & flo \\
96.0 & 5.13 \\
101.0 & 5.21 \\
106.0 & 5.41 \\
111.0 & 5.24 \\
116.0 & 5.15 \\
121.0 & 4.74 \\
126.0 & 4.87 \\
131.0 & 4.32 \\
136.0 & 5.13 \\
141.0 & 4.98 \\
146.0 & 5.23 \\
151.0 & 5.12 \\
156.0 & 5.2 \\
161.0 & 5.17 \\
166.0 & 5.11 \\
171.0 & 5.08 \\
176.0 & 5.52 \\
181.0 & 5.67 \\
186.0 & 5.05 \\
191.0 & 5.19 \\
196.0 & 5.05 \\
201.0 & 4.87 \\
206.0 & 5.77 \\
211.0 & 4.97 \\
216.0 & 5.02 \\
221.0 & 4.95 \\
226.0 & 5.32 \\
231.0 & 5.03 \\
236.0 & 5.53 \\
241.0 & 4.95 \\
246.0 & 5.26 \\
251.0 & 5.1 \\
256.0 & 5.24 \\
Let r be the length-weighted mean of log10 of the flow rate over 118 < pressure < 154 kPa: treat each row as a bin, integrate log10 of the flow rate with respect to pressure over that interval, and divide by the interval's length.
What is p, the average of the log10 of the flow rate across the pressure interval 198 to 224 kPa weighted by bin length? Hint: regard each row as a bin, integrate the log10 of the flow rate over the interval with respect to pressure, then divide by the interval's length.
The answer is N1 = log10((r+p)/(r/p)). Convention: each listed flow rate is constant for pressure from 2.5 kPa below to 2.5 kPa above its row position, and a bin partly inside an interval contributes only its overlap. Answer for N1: 0.157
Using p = 0.708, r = 0.691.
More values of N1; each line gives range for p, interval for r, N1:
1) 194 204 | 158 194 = 0.138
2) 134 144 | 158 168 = 0.146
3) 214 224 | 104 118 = 0.139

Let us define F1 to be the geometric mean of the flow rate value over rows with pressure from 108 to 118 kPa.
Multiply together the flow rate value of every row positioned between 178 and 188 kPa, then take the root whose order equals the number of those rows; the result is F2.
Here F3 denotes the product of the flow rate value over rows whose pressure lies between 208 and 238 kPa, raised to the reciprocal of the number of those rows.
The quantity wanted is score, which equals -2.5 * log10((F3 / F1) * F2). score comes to -1.81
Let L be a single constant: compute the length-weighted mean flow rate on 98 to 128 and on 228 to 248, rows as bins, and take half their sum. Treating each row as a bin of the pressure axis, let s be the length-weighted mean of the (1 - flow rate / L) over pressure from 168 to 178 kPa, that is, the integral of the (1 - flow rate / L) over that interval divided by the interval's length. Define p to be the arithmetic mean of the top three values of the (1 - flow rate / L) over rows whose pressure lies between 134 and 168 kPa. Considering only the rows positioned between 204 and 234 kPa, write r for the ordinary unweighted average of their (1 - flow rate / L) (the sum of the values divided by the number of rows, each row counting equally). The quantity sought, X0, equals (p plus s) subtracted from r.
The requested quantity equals 0.004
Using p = 0.02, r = -0.005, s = -0.025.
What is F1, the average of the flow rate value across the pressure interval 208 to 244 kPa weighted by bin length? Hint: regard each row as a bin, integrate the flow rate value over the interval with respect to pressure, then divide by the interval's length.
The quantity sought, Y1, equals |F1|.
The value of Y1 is 5.12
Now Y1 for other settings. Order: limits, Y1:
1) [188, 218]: 5.15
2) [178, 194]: 5.30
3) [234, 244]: 5.23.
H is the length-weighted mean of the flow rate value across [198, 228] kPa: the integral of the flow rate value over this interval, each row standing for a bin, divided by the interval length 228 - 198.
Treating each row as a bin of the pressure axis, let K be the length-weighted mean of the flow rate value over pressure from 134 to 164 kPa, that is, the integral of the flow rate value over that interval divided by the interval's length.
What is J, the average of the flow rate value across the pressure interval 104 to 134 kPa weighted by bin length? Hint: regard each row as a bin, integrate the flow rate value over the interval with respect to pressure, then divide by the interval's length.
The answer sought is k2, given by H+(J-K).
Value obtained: 4.96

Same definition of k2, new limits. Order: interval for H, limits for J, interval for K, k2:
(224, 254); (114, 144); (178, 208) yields 4.80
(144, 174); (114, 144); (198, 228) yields 4.88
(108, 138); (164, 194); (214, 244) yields 5.04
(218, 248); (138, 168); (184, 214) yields 5.16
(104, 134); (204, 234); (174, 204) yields 4.89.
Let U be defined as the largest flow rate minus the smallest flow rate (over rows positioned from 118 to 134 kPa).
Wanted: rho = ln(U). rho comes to -0.6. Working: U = 0.55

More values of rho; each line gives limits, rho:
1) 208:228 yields -1.0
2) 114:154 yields -0.1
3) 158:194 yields -0.5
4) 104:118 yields -1.3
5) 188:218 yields -0.1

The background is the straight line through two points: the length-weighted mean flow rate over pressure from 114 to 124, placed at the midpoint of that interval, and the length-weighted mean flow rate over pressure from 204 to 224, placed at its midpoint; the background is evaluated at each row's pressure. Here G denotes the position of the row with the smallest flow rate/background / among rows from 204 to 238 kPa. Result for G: 221.0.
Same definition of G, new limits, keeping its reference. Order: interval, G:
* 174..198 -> 196.0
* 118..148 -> 131.0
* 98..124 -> 121.0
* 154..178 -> 171.0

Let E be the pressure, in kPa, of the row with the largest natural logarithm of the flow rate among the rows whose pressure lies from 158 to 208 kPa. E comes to 206.0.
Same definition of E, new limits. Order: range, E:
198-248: 206.0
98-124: 106.0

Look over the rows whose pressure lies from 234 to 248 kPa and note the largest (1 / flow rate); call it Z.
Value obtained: 0.202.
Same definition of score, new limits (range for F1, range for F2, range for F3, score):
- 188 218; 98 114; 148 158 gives -1.81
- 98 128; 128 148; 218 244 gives -1.74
